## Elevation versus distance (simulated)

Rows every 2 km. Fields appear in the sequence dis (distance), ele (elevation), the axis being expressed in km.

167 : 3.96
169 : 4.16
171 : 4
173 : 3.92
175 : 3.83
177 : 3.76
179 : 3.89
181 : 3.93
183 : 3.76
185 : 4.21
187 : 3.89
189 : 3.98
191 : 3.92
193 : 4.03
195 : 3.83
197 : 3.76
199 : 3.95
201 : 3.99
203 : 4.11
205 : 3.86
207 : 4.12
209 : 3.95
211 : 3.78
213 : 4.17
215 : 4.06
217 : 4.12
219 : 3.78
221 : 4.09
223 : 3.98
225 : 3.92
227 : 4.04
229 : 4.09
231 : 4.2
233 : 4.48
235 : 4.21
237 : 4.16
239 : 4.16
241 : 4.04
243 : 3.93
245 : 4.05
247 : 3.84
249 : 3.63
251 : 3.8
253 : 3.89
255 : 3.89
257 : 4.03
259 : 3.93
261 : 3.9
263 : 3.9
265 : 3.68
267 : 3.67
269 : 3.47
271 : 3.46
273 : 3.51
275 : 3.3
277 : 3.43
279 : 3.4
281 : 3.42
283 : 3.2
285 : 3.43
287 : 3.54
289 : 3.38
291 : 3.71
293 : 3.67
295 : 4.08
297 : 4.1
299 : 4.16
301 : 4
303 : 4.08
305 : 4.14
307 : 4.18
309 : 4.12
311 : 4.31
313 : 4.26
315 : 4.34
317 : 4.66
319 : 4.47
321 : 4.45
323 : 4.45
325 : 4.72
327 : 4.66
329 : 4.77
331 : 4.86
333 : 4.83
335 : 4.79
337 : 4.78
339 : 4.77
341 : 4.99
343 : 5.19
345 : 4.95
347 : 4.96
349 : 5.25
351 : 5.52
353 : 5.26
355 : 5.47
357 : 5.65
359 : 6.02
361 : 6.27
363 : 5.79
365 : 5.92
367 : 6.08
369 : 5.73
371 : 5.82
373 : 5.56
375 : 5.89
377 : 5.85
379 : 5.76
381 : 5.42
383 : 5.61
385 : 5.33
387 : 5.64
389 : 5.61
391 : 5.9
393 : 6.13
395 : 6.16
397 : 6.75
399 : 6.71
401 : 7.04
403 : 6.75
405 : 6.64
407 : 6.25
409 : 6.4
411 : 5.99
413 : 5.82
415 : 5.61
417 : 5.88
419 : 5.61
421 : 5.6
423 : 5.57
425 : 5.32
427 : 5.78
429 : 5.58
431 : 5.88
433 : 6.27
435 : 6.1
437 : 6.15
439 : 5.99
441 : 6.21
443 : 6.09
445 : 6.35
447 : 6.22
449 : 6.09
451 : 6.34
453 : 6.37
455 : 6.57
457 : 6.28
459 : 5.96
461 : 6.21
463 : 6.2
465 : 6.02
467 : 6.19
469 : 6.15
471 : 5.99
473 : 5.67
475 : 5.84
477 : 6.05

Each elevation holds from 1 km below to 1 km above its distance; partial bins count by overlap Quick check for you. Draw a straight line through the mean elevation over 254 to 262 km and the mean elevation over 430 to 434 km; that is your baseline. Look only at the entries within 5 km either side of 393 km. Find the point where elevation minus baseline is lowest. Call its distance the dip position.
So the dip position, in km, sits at 389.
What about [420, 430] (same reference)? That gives 425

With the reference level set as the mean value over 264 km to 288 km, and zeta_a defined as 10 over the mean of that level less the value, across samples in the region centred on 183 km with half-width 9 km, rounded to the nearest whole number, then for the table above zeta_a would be -22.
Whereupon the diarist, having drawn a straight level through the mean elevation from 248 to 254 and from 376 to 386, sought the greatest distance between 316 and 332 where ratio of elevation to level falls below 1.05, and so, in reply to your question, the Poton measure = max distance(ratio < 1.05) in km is 331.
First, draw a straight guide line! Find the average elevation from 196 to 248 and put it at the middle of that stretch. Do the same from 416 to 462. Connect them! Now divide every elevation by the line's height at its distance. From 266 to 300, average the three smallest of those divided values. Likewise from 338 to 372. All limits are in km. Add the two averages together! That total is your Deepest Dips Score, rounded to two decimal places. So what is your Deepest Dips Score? 1.67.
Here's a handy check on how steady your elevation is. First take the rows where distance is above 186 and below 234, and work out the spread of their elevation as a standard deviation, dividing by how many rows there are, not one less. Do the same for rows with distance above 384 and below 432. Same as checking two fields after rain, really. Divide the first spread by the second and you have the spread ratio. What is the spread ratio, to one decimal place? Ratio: 0.3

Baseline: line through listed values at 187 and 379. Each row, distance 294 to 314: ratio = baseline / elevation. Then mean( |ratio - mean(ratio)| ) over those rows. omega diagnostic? 0.015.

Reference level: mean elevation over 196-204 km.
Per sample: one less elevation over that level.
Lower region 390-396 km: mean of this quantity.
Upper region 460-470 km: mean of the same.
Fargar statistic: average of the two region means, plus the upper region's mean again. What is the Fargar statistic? -1.1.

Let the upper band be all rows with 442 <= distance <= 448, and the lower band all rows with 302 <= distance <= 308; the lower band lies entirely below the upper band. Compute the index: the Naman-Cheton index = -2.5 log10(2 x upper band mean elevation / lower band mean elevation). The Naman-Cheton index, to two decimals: -1.20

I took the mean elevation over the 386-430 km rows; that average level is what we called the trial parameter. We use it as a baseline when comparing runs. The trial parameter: 6.0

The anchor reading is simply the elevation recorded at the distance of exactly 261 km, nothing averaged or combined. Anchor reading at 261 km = 3.9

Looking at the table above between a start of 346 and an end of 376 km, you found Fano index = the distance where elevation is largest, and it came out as 361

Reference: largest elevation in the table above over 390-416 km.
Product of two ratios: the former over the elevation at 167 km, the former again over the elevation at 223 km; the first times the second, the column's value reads 3.1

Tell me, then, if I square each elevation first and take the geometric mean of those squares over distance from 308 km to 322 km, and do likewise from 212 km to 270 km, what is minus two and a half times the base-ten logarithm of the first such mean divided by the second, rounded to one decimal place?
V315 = -0.2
